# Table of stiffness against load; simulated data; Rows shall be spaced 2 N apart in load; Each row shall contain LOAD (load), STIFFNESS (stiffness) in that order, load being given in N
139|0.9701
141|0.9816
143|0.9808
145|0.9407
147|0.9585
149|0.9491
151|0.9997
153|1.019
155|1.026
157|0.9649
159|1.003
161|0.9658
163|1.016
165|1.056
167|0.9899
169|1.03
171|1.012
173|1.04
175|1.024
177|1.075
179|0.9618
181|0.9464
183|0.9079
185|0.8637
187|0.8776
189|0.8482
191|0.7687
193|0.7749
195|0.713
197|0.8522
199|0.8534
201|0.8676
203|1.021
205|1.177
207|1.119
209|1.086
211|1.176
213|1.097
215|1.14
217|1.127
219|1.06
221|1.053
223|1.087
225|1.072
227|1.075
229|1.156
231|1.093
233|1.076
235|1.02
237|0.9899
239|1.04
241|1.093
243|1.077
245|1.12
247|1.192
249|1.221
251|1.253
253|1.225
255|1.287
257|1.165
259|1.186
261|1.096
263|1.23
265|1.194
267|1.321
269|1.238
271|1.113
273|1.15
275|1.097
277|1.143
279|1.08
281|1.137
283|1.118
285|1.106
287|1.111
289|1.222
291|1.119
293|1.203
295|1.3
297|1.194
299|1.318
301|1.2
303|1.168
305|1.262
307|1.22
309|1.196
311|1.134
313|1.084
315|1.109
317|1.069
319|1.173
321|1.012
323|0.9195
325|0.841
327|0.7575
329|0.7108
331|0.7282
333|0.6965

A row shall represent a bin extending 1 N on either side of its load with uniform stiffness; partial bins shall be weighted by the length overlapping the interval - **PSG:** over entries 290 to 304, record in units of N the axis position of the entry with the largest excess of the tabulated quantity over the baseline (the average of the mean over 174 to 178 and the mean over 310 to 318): 299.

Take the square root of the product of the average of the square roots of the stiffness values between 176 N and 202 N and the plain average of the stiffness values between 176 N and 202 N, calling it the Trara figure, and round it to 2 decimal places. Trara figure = 0.90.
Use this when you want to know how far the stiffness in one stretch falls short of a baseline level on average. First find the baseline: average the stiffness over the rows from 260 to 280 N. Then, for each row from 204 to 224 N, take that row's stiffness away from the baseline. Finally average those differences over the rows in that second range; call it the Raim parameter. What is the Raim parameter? 0.05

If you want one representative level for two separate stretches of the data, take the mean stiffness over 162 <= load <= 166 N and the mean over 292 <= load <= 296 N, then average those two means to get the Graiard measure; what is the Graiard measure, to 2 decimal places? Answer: 1.14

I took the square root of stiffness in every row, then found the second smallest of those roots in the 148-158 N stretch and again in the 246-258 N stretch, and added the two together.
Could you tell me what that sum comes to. 2.07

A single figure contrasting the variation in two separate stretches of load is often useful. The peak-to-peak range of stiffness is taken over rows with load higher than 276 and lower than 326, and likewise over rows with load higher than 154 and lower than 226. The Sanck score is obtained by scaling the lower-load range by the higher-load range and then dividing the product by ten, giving 0.022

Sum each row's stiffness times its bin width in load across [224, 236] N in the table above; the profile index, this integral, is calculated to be 13.0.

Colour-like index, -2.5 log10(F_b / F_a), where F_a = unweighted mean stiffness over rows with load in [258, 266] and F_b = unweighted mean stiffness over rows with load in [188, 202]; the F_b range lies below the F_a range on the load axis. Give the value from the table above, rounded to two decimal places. 0.40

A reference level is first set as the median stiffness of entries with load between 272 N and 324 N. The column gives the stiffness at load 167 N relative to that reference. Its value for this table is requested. -0.15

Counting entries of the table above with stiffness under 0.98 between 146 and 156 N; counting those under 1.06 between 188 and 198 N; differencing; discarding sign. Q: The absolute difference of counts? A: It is 3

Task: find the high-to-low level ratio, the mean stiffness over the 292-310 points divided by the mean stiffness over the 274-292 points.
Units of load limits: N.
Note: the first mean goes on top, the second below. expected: 1.09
